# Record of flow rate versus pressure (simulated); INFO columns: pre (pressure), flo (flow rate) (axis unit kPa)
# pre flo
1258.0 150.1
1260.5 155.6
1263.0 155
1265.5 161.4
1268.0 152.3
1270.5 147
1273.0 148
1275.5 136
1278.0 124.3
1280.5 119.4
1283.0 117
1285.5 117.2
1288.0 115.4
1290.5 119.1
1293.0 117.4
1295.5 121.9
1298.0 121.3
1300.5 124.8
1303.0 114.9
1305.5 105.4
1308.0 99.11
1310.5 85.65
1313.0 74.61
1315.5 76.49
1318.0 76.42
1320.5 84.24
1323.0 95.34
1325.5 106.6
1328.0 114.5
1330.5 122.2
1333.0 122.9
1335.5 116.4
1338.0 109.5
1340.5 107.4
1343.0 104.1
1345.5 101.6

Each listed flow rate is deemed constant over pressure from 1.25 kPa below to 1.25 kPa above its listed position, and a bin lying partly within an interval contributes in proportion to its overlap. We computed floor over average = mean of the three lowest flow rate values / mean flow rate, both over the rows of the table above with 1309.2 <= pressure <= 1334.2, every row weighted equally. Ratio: 0.79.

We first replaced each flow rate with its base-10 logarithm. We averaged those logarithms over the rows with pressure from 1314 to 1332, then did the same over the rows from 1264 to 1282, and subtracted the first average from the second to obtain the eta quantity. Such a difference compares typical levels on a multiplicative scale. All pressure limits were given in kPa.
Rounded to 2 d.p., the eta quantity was 0.17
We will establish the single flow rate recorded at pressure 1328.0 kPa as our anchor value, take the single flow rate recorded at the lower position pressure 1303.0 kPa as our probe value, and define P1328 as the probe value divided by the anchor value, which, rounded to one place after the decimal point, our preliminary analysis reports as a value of 1.0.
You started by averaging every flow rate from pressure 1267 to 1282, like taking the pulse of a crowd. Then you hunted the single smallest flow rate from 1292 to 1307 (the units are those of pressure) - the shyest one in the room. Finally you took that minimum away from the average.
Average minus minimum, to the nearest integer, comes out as 32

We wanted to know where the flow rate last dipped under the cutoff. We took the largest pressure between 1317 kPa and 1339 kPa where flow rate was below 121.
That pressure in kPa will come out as 1338.0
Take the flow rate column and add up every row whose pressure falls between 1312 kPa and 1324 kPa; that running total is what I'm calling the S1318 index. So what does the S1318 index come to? 407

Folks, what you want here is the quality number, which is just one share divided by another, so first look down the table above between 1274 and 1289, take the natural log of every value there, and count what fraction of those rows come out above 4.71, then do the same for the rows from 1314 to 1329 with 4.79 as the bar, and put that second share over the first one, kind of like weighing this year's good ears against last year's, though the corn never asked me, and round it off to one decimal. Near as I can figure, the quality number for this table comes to 0.0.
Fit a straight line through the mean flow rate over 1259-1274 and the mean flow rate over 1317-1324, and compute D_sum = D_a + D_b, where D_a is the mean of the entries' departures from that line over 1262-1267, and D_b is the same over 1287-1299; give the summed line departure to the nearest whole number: 1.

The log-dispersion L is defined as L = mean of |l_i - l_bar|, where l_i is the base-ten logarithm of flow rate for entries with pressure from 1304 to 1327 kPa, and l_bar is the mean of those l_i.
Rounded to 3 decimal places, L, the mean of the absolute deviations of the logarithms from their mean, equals 0.053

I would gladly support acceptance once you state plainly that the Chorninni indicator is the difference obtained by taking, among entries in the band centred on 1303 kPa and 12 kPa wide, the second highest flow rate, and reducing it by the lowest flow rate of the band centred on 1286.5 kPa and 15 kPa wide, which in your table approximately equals 6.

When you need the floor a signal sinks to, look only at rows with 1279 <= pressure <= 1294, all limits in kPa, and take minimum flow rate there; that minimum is 115.4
